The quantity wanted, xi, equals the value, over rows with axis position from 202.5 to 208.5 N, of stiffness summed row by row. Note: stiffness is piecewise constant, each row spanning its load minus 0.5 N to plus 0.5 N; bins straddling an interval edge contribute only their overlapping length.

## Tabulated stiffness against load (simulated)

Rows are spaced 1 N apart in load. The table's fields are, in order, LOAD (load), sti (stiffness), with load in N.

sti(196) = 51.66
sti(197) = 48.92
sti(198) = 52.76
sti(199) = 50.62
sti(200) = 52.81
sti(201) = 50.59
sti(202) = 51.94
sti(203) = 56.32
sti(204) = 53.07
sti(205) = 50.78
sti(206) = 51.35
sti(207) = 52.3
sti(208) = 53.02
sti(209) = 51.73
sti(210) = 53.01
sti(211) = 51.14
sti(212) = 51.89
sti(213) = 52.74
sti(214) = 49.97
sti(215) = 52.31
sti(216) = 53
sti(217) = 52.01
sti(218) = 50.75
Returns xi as 317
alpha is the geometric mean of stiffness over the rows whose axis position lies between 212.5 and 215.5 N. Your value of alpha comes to 51.7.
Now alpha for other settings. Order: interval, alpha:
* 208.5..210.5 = 52.4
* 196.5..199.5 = 50.7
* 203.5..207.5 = 51.9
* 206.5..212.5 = 52.2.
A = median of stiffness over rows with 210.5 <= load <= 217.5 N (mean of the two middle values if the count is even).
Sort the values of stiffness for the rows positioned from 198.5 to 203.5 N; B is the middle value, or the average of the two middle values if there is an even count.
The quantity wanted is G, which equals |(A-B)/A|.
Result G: 0.0013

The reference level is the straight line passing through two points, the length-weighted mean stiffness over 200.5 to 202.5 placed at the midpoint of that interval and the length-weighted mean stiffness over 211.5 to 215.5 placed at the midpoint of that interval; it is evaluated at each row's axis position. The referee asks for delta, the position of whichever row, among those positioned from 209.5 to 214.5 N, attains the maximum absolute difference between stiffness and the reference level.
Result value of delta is 214 N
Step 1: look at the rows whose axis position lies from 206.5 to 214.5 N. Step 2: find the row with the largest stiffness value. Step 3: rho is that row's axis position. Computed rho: 208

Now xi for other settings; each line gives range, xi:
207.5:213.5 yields 314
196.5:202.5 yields 308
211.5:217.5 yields 312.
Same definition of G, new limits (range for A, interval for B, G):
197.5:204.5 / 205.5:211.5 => 0.0141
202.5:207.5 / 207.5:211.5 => 0.0013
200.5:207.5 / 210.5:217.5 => 0.0013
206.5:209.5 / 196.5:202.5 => 0.0195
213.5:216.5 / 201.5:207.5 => 0.0036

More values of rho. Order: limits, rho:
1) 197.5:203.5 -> 203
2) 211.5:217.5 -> 216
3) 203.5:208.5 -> 204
